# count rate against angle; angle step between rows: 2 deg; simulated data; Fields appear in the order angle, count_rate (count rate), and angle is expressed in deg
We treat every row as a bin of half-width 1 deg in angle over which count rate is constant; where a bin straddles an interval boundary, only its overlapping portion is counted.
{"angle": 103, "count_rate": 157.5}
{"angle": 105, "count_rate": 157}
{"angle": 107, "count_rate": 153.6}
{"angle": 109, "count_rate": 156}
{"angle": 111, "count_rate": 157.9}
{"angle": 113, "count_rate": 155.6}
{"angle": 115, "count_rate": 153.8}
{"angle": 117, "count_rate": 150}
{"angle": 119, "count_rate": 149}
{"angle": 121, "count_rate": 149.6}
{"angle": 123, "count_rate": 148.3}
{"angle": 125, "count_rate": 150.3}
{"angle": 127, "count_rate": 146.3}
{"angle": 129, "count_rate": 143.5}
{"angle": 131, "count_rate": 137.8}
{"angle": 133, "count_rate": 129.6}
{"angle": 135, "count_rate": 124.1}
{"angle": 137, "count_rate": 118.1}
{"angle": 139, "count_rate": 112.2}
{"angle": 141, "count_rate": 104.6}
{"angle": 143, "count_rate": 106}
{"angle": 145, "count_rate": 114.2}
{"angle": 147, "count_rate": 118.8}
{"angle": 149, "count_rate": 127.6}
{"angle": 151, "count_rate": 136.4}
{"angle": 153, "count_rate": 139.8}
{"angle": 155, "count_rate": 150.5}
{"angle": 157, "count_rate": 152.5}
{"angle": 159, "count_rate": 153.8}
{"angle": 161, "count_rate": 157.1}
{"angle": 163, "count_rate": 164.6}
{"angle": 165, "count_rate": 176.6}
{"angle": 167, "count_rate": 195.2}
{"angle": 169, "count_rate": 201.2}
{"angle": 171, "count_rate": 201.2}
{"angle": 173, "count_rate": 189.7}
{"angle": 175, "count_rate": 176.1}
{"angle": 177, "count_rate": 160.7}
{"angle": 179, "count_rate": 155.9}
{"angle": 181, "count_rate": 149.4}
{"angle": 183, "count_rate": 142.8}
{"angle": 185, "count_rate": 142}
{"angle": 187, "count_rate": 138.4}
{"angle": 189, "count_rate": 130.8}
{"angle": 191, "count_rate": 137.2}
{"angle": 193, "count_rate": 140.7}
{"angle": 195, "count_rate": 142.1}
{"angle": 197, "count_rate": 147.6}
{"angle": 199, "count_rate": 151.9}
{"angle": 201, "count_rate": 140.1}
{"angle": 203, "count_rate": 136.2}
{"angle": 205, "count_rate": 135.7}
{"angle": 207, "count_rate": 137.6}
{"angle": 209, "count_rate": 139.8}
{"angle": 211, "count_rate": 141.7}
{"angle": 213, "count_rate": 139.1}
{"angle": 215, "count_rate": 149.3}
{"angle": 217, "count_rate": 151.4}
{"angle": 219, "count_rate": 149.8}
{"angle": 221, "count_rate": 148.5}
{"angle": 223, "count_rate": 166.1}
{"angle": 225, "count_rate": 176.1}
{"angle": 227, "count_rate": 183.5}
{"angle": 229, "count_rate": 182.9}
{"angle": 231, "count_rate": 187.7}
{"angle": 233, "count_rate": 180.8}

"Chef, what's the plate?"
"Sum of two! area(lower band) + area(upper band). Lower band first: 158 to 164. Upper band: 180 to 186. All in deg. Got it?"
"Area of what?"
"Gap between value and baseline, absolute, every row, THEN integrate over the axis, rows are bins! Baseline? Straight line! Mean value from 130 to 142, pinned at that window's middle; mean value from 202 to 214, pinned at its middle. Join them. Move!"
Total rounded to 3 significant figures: 263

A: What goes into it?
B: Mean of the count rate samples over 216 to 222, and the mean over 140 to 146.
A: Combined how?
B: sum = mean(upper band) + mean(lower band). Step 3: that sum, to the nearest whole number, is 258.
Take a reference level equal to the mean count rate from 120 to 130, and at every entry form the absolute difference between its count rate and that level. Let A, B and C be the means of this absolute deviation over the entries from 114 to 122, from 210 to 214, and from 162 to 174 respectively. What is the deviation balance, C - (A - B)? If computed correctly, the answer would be 45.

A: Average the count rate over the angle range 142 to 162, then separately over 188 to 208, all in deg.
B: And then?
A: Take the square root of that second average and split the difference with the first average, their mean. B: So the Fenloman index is 73.8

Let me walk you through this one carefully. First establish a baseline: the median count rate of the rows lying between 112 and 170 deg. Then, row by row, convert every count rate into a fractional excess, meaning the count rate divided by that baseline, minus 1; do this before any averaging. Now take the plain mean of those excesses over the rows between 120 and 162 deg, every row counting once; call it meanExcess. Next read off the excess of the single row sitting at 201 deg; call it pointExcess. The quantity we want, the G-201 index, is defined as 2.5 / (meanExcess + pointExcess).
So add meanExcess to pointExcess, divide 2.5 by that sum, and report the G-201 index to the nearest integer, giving -17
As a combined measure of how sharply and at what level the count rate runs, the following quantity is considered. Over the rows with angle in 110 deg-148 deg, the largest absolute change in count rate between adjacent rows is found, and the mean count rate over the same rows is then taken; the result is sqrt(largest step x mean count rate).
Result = 33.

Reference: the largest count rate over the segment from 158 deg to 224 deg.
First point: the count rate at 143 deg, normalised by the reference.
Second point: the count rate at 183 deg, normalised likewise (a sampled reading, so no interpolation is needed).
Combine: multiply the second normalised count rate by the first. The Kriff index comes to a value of 0.37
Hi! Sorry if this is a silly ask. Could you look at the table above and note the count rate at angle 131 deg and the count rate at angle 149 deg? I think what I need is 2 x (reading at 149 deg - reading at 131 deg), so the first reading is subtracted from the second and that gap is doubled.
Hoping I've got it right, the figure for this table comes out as -20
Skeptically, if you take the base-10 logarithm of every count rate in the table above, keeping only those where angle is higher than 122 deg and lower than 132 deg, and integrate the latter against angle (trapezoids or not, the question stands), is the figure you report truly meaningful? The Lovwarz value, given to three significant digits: 21.6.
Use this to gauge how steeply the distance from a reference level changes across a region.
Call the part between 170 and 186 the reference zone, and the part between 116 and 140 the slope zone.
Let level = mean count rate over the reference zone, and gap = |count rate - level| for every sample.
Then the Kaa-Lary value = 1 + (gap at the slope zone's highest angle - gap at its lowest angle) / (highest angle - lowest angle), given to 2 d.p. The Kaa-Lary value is 2.72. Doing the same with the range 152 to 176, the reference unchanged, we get 0.38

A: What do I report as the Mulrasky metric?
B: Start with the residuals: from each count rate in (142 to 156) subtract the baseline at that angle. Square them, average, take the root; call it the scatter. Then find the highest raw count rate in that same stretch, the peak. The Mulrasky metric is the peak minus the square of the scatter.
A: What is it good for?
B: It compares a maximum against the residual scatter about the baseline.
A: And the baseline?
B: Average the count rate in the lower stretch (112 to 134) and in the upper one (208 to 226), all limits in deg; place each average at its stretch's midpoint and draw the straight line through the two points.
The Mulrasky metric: -469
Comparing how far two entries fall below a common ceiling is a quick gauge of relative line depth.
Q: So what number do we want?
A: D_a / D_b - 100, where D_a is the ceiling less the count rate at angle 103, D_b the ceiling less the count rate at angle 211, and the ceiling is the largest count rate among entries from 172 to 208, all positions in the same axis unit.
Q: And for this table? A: -99.3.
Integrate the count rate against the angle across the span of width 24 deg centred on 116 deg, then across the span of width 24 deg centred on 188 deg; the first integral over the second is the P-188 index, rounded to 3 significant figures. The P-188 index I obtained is 1.05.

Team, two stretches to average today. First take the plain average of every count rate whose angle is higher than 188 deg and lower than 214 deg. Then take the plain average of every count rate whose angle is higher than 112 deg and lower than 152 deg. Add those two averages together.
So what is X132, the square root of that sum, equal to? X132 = 16.5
